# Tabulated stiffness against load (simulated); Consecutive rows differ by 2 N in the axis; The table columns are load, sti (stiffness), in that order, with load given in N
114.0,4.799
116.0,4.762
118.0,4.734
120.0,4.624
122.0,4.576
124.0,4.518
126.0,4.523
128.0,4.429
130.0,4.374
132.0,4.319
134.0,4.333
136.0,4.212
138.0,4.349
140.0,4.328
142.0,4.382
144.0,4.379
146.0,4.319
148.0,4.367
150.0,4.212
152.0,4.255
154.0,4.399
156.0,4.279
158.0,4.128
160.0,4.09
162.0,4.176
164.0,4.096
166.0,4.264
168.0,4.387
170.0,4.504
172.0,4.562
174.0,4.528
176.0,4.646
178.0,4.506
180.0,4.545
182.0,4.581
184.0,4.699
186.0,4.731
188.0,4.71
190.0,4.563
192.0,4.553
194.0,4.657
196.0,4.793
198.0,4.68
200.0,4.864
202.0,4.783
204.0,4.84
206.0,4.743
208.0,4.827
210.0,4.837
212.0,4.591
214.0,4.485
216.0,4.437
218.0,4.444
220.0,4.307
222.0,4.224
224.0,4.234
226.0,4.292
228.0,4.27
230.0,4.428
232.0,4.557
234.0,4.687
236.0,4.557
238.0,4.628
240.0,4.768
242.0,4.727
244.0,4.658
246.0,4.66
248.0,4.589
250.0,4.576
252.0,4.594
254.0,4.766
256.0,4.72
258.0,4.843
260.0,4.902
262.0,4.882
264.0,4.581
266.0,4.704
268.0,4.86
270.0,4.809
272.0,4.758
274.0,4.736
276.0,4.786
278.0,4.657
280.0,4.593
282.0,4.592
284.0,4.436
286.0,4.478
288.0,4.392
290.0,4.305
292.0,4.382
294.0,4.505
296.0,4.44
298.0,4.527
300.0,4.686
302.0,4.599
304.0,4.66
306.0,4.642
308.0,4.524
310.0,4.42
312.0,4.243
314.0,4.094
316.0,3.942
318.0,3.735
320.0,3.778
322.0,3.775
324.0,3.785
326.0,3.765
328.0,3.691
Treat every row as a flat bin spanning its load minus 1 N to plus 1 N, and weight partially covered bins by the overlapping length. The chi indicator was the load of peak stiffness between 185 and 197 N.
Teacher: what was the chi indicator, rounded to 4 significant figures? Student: 196.0 N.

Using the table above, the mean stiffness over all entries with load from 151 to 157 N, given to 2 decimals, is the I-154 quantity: 4.31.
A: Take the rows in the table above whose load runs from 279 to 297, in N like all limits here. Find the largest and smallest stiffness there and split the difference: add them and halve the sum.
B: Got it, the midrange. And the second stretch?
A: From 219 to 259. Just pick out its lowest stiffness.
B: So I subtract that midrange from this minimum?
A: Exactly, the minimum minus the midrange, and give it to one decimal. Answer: -0.2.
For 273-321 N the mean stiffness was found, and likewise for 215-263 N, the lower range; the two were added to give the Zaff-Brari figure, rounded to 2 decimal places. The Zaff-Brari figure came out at 9.00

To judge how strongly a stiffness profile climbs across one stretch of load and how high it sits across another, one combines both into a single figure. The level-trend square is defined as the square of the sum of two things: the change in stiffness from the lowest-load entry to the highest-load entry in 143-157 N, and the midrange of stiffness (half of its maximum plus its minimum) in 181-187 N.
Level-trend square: 20.8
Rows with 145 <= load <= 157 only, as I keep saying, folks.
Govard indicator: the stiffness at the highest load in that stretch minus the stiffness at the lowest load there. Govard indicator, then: 0.0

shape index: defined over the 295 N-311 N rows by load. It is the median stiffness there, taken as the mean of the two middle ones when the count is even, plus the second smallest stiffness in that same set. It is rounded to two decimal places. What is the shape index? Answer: 9.00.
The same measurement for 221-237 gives 8.59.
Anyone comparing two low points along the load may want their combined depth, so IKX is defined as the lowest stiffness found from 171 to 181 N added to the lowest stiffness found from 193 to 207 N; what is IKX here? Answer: 9.16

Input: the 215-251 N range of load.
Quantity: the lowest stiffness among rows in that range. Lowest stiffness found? 4.224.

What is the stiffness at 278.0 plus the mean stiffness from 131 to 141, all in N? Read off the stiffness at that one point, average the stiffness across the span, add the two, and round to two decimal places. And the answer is 8.97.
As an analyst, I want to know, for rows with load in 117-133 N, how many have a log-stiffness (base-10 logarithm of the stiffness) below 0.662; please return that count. 6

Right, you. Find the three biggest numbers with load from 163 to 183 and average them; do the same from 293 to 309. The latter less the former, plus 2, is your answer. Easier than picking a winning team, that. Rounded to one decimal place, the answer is 2.1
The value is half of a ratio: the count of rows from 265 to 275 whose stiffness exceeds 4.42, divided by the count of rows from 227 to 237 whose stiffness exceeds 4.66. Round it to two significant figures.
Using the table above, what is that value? 2.5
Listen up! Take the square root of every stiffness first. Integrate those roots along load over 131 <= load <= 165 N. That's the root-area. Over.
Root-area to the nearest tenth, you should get 70.3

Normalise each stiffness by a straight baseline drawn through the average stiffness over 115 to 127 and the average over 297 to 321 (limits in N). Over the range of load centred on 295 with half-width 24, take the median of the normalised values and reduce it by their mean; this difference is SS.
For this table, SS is 0.013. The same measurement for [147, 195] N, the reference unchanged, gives 0.016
